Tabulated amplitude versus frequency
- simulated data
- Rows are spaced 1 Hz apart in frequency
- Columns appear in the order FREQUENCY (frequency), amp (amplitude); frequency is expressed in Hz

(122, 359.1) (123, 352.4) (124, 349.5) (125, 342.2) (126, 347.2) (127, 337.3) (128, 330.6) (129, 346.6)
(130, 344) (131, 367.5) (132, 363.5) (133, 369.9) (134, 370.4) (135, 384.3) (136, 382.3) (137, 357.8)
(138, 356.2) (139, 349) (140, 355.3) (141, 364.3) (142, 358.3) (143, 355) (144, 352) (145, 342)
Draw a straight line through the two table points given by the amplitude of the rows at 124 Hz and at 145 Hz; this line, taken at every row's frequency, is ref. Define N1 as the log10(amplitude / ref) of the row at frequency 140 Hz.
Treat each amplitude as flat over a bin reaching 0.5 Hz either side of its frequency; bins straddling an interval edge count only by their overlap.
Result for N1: 0.014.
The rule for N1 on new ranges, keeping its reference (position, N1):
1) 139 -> 0.006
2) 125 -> -0.009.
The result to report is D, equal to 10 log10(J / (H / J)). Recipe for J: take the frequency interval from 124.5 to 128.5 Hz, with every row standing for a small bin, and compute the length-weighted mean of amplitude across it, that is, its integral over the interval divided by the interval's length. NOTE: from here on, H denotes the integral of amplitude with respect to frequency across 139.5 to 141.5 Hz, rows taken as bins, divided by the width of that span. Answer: 25.1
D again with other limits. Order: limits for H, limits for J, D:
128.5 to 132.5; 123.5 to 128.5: 25.2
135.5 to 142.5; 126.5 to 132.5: 25.3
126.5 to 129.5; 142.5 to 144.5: 25.7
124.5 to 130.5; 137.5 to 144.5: 25.7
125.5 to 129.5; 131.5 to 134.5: 26.0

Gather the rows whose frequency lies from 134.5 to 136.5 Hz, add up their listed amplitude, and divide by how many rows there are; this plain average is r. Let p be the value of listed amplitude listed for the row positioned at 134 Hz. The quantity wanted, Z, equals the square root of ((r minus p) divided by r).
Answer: 0.183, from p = 370.4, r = 383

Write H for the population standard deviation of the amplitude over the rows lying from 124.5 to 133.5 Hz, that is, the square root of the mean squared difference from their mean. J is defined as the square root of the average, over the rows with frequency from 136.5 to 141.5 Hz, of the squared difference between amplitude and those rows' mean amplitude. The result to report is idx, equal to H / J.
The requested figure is 2.7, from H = 13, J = 4.9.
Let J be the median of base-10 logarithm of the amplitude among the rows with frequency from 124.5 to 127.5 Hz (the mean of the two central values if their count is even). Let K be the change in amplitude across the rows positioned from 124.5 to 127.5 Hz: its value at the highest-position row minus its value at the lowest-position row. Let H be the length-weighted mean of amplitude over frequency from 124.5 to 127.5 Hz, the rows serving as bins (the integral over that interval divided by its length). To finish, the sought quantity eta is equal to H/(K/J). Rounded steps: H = 342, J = 2.53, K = -5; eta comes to -177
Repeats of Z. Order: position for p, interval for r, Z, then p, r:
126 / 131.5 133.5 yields 0.231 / 347.2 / 367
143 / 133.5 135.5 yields 0.243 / 355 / 377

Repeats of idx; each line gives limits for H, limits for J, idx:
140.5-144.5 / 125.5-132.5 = 0.4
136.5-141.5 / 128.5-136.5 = 0.4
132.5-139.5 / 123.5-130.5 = 2.0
